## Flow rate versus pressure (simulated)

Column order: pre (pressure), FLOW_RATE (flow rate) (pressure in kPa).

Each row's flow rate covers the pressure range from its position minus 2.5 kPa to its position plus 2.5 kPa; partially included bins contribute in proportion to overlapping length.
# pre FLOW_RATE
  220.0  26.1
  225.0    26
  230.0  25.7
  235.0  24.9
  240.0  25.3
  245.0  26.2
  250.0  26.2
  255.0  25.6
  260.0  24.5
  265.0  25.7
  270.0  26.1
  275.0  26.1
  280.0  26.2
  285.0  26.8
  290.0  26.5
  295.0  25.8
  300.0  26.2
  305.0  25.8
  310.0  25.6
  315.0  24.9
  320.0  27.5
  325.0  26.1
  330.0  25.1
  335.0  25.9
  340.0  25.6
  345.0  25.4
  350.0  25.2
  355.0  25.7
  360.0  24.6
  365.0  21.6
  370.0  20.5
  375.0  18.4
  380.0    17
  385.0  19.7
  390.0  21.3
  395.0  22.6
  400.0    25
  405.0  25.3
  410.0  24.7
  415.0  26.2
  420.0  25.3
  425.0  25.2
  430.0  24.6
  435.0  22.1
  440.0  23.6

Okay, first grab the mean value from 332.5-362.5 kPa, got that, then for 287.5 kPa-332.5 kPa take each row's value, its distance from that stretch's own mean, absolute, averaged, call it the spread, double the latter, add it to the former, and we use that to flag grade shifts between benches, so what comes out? 26.5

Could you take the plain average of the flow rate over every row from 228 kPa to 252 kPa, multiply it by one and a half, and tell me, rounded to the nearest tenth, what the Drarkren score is 38.5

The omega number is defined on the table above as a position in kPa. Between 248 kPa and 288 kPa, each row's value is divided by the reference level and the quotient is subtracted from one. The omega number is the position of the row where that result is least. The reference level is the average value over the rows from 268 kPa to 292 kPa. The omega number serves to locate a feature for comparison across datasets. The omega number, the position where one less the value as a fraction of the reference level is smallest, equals 285.0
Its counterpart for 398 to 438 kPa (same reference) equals 415.0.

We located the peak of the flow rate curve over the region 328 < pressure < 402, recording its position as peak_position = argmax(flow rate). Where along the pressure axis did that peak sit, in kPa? 335.0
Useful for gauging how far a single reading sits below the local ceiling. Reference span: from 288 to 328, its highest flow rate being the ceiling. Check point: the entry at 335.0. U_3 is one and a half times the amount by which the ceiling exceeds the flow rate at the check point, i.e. 2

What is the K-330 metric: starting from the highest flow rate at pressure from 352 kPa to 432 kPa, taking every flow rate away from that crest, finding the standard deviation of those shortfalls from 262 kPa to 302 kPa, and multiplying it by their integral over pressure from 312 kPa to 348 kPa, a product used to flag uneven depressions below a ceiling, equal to 5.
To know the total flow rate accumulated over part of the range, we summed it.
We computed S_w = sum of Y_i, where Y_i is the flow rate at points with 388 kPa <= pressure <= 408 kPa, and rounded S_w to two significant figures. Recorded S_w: 94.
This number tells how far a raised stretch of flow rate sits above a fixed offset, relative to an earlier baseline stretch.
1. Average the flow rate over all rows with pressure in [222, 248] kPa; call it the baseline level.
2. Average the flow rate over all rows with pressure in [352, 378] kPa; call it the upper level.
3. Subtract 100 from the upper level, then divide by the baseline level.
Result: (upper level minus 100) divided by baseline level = -3.04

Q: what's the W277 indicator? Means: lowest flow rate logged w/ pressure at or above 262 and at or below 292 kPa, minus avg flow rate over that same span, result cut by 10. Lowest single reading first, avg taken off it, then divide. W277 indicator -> -0.05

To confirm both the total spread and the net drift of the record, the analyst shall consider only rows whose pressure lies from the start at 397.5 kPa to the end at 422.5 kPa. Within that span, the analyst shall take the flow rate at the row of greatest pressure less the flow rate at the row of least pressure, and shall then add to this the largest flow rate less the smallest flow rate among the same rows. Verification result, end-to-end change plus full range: 1.8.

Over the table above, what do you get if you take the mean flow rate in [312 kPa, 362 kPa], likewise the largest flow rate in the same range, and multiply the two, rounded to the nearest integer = 704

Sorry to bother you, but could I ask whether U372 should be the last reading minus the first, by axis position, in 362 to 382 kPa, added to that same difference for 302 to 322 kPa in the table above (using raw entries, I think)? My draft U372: -2.9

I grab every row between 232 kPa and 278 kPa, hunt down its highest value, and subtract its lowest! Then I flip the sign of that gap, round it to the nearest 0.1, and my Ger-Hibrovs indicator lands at -1.7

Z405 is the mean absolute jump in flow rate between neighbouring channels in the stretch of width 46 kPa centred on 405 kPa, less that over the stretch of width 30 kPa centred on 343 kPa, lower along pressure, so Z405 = 0.69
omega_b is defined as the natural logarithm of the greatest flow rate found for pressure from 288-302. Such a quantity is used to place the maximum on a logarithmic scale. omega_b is 3.28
